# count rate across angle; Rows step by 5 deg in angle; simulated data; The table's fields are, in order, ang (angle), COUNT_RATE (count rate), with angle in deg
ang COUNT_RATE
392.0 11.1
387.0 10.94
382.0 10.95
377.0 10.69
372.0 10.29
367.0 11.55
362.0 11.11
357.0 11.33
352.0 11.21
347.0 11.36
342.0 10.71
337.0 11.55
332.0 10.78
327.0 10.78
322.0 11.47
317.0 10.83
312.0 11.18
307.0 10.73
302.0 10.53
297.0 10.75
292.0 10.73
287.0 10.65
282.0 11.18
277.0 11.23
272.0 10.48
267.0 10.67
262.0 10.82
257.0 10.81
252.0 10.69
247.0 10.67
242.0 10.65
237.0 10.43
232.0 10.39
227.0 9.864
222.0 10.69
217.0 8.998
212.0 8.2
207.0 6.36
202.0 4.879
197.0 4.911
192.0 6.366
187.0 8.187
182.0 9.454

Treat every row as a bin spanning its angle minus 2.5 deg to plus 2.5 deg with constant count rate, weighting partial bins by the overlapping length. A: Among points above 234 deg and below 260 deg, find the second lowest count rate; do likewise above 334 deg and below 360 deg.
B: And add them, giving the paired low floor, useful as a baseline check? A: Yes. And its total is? 21.9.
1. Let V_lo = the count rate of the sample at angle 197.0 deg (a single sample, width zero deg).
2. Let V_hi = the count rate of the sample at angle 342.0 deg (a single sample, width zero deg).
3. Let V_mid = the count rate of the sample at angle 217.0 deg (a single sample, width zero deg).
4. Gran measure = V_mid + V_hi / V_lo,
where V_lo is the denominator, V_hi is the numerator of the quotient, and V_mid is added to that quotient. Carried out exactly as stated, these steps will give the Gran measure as 11.2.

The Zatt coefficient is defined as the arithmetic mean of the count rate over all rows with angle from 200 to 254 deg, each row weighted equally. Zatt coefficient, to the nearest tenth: 9.3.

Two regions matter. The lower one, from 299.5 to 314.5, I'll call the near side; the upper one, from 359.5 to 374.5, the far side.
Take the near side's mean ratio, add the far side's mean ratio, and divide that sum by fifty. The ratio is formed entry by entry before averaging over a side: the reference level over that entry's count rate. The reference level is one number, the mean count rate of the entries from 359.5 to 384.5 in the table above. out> 0.0401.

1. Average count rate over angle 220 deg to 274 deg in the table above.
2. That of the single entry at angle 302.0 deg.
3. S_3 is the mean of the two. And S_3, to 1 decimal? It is 10.5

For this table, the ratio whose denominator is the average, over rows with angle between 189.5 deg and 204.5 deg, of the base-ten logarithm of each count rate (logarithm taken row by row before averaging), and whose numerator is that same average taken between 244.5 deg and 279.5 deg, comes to 1.42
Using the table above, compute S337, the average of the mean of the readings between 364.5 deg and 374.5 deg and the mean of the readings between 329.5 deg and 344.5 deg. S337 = 11.0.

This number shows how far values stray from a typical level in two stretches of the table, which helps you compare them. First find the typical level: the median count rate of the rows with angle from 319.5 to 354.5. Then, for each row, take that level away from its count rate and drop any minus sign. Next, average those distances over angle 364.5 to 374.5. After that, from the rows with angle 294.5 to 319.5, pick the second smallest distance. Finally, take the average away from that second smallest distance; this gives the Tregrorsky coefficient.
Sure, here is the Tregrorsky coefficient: -0.25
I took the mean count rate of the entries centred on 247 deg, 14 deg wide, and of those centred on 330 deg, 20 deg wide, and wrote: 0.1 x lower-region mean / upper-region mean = 0.096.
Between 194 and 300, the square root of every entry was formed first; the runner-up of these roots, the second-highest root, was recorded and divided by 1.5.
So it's 2.23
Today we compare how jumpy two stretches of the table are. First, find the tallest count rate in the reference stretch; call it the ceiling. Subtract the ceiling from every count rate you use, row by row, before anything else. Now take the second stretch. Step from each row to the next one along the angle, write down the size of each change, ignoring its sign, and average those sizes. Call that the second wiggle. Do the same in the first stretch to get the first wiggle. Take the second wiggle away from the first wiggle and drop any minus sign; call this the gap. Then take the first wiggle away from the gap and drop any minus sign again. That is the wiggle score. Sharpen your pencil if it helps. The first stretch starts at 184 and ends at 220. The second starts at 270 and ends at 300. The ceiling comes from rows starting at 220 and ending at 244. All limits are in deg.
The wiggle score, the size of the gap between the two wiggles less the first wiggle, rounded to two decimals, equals 0.29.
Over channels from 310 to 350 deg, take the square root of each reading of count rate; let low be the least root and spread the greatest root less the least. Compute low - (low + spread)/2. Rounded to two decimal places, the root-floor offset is 1.57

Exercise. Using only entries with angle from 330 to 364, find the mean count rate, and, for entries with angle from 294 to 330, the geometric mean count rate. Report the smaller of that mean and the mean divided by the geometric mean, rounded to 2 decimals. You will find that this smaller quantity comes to 1.02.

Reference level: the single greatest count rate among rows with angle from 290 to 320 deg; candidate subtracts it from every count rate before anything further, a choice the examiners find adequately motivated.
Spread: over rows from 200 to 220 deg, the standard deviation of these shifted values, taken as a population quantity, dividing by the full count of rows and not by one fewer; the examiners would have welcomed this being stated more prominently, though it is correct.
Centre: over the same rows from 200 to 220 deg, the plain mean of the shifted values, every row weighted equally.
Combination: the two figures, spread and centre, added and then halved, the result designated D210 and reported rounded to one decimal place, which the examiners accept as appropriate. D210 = -1.2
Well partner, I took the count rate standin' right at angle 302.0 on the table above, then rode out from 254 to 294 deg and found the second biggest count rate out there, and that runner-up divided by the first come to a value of 1.06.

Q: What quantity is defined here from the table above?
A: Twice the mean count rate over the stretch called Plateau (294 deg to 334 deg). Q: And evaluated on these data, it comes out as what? 21.8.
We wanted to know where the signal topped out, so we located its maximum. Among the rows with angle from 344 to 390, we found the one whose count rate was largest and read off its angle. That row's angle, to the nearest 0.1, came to 367.0 deg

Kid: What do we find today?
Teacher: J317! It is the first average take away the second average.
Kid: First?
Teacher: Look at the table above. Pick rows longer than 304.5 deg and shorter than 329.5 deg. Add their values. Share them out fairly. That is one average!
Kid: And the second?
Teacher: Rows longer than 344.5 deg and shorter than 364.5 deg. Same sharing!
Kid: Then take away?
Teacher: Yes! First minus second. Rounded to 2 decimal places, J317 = -0.25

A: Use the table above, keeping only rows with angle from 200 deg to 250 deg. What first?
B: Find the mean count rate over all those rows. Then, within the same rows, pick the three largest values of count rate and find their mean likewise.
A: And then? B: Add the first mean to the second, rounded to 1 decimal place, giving 19.8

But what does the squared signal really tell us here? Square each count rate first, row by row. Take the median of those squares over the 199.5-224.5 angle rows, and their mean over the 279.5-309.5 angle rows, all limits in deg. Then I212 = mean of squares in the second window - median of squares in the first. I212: 49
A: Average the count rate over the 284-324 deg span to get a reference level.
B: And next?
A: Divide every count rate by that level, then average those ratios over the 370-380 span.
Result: 0.97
